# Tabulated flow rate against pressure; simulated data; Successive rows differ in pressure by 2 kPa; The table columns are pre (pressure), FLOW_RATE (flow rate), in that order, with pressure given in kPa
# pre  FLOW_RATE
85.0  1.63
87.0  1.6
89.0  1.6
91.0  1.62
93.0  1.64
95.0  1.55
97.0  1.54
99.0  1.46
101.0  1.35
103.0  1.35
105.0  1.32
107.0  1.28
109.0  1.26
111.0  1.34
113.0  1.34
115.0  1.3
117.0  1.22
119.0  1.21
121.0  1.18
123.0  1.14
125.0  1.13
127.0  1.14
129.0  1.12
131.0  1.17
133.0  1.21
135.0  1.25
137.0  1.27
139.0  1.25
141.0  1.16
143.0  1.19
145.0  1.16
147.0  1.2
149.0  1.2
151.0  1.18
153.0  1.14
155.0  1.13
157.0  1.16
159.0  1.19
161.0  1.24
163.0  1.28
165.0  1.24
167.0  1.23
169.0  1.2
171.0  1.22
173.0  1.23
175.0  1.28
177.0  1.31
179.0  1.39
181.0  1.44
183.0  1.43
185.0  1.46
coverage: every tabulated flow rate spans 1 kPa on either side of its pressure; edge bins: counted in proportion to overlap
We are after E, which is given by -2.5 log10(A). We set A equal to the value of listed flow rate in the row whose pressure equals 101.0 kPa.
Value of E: -0.33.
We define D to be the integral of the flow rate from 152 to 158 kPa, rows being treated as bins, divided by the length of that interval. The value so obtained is 1.1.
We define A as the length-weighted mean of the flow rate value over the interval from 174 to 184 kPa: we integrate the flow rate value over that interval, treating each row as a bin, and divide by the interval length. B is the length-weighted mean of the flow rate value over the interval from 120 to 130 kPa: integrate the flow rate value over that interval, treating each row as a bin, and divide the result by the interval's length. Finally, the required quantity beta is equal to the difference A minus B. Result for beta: 0.2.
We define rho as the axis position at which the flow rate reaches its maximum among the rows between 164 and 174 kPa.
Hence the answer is 165.0 kPa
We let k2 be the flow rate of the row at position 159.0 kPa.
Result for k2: 1.19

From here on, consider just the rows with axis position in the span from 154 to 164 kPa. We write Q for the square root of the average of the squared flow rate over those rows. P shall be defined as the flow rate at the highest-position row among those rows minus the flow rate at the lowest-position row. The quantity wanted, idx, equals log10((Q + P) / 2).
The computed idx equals -0.17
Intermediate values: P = 0.15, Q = 1.20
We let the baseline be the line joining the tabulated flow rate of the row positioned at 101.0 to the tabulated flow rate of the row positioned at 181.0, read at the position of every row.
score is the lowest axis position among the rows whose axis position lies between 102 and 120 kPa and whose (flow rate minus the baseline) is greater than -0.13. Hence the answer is 103.0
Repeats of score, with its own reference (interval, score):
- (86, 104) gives 87.0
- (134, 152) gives 137.0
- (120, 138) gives 137.0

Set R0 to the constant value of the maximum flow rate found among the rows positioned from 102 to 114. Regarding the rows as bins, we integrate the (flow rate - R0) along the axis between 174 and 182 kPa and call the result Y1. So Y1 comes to 0.0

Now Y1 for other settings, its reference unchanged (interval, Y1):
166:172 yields -0.8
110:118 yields -0.4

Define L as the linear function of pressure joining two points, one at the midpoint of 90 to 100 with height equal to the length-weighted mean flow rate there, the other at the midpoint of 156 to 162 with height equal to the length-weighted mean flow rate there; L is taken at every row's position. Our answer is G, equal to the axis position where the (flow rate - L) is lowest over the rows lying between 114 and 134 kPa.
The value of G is 123.0 kPa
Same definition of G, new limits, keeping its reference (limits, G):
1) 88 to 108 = 107.0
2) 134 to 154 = 141.0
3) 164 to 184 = 169.0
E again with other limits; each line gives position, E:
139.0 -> -0.24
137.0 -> -0.26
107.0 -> -0.27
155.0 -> -0.13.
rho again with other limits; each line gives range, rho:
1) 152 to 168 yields 163.0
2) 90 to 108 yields 93.0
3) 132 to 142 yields 137.0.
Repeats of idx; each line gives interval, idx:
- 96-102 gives -0.20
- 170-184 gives -0.11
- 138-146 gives -0.26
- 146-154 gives -0.25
